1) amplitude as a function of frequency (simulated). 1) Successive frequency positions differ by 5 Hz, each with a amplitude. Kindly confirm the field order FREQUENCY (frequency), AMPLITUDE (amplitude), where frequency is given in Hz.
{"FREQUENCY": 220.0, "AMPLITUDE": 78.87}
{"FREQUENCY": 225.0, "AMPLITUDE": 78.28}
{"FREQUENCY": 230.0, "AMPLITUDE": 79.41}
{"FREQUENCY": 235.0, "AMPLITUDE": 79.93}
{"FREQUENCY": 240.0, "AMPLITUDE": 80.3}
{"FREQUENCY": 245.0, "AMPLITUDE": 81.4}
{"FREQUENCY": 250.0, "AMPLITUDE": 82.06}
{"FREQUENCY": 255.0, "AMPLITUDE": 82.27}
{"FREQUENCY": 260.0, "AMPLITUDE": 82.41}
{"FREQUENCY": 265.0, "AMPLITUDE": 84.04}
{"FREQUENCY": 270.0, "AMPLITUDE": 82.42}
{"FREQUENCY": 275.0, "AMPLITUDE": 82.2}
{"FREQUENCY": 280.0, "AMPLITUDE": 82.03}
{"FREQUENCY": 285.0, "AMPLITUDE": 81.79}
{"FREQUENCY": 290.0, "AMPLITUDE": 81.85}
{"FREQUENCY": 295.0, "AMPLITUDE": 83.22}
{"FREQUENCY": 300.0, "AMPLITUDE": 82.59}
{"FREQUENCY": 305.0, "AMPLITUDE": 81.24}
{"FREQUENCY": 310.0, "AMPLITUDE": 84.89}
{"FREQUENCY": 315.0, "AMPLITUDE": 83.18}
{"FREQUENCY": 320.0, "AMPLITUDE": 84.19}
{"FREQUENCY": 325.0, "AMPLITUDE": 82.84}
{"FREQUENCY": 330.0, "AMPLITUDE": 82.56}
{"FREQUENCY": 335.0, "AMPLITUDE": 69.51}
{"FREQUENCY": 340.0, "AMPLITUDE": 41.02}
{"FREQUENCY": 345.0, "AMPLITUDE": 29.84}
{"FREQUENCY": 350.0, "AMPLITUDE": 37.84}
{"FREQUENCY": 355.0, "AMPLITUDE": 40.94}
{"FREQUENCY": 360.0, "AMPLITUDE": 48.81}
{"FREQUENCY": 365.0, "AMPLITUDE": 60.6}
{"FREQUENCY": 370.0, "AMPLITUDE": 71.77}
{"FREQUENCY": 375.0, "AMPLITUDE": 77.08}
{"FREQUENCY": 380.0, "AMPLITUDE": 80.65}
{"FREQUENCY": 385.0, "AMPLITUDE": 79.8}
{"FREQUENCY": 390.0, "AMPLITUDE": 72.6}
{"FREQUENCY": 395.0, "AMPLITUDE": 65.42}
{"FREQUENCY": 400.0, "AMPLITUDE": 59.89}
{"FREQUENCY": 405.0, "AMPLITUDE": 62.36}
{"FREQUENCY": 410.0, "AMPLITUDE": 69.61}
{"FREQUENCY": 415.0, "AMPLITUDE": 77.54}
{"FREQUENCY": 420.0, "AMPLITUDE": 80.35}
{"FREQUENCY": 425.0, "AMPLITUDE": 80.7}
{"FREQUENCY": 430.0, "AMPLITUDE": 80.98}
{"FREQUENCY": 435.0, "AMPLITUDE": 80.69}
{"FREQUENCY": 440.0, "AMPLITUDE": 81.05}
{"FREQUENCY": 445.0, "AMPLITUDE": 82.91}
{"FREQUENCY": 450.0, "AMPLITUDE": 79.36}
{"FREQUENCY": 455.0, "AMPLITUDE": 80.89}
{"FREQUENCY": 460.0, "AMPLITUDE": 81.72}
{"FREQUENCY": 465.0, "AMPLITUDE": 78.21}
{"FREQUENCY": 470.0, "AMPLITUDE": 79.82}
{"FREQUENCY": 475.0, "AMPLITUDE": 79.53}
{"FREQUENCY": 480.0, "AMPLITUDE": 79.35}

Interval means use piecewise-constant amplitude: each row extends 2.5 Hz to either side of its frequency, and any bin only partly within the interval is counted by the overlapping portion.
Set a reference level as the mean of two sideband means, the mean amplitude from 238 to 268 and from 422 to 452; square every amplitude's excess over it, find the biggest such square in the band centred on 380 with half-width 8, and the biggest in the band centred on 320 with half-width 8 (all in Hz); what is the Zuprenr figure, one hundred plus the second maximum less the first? 87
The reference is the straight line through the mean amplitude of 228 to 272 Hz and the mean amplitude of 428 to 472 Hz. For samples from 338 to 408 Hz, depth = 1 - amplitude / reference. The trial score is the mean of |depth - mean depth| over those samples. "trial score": 0.17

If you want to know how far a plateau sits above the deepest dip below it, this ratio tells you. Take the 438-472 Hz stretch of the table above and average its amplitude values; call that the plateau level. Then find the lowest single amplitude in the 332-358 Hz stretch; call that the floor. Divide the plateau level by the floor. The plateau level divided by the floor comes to 2.7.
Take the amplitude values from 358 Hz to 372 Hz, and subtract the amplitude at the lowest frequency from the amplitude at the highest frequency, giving 23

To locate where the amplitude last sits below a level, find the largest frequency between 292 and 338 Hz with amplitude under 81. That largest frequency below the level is 335.0 Hz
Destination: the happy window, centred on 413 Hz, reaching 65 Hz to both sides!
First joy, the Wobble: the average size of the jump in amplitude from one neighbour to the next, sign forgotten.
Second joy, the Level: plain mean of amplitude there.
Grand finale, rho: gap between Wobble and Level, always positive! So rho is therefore 68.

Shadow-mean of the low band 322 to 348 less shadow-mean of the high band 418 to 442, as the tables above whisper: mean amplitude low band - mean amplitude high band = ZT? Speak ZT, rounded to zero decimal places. -20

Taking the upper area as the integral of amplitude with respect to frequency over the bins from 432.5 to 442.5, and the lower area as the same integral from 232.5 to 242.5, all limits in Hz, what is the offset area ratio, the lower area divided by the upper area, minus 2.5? -1.5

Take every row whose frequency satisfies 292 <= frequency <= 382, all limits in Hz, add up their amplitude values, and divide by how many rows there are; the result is 68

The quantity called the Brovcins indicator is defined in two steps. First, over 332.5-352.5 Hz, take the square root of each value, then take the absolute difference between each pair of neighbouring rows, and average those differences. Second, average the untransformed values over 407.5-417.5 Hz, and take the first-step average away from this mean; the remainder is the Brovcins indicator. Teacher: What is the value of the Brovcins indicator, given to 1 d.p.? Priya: 72.4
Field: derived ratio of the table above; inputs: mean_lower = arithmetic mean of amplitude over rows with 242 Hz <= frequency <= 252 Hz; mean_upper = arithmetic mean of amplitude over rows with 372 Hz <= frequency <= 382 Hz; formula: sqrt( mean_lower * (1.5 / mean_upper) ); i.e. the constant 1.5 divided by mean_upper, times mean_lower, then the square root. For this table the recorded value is 1.25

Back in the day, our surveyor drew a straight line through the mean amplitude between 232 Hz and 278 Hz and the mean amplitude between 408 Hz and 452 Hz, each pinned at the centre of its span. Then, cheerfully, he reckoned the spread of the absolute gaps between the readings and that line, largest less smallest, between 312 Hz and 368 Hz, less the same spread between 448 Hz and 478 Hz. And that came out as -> 46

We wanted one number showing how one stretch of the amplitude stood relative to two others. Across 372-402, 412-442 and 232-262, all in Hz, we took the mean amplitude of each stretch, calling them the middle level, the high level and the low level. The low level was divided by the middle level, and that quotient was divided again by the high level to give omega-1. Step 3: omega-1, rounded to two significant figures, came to 0.014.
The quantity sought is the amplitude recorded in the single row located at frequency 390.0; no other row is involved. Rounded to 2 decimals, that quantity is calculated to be 72.60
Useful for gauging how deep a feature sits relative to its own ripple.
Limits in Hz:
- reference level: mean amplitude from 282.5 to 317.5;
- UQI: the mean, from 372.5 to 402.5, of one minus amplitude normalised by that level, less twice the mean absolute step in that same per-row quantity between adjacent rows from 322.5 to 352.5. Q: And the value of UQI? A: -0.17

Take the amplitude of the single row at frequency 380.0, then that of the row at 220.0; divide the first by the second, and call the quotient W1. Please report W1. 1.02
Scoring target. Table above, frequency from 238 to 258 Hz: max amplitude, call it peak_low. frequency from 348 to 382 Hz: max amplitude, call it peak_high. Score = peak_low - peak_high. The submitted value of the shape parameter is 1.6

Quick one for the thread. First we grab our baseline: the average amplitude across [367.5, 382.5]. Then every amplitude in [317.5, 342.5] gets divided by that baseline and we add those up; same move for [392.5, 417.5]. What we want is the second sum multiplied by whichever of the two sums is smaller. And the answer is 19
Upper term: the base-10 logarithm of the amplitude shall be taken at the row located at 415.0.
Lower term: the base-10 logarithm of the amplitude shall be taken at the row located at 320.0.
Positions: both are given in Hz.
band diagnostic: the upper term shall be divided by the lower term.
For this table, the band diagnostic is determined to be 0.98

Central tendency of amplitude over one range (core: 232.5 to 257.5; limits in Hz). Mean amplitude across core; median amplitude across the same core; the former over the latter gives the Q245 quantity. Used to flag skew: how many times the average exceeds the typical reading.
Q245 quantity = 1.00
